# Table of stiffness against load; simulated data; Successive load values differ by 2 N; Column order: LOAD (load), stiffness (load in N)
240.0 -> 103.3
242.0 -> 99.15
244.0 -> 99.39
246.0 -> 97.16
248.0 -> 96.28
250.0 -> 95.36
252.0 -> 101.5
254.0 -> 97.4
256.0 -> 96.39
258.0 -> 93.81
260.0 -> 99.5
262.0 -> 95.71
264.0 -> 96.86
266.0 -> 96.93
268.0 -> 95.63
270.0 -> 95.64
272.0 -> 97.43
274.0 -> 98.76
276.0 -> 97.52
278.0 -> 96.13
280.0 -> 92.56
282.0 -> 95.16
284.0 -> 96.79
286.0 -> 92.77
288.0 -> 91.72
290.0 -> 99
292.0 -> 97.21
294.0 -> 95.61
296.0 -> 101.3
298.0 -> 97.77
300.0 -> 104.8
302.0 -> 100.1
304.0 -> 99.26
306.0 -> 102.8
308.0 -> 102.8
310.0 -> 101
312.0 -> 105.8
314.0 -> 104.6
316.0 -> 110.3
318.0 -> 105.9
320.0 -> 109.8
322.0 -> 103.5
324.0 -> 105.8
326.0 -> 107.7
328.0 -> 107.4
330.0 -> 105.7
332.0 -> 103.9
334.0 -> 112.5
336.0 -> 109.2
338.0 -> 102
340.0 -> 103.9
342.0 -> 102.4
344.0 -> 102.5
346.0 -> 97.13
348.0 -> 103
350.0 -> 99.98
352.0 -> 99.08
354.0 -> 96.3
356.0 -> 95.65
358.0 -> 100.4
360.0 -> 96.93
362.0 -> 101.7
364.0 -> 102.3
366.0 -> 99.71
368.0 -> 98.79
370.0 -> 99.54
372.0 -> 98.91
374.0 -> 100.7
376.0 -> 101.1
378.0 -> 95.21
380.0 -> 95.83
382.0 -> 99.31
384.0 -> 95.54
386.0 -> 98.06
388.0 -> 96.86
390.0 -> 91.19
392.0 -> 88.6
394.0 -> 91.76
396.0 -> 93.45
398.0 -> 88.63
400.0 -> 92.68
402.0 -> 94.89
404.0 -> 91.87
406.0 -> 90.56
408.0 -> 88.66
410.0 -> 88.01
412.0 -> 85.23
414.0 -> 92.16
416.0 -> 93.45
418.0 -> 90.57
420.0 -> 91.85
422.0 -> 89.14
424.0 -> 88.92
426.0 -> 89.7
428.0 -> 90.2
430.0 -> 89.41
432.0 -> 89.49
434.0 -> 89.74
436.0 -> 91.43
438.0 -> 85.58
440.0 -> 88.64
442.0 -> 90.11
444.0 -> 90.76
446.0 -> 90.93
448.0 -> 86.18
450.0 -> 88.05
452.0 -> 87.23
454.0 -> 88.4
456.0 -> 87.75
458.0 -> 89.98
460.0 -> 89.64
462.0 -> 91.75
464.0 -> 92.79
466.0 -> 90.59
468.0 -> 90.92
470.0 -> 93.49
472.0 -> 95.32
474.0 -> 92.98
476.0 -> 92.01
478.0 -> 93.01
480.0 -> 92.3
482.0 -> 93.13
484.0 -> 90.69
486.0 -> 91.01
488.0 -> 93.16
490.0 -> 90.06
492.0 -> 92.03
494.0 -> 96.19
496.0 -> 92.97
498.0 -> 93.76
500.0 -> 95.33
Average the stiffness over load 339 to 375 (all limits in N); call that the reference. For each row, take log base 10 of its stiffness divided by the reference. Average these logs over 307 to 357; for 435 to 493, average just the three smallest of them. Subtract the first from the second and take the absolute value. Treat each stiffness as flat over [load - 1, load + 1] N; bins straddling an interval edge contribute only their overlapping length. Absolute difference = 0.080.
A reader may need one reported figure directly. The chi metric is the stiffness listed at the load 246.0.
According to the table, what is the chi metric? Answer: 97.16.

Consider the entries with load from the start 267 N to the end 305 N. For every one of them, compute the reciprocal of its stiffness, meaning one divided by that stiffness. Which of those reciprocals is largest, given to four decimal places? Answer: 0.0109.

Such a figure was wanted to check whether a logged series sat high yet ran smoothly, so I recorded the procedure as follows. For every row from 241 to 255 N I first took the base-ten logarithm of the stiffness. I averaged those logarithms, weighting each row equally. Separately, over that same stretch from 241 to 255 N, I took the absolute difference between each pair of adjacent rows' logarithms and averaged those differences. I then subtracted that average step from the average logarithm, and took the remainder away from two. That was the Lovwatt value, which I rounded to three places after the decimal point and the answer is 0.019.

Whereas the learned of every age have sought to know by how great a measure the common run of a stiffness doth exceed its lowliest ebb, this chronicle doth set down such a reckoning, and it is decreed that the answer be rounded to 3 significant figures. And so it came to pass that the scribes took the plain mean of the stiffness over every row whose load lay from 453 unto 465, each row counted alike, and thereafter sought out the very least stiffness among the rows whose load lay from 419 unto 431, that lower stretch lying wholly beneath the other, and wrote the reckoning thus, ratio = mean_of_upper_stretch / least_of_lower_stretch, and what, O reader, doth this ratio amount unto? 1.01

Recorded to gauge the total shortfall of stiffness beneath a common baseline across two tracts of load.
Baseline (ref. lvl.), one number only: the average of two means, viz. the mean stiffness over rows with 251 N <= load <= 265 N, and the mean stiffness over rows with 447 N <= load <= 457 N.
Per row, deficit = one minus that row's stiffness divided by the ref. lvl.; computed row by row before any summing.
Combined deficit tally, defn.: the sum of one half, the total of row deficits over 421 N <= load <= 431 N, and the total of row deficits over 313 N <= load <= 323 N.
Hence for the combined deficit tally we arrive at -0.12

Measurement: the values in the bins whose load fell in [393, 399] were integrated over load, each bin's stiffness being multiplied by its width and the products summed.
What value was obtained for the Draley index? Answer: 548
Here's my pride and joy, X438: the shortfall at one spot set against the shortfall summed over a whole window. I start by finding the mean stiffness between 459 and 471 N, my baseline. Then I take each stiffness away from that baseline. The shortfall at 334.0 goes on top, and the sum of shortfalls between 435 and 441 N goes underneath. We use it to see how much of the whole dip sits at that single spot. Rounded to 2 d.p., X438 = -2.35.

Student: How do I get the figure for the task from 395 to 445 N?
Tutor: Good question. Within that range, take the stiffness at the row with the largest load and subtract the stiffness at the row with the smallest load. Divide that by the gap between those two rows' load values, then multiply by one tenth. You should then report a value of -0.006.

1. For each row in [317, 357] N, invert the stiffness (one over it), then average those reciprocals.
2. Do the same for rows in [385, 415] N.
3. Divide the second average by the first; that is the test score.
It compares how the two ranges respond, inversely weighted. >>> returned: 1.13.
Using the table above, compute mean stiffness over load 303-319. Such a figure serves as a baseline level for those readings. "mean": 104.1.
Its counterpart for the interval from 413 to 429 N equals 90.7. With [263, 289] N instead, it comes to 95.7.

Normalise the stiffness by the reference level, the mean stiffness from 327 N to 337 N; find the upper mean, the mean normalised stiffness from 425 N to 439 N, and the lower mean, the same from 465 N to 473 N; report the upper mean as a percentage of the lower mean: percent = 96.5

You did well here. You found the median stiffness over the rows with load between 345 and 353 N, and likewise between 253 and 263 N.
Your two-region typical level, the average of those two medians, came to 98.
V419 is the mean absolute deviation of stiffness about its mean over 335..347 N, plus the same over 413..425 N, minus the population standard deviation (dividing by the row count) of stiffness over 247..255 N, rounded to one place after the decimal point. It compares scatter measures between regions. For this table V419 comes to 1.6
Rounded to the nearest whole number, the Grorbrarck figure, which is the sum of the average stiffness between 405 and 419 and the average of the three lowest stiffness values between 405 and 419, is 177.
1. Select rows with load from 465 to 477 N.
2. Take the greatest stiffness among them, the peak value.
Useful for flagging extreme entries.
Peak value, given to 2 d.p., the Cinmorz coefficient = 95.32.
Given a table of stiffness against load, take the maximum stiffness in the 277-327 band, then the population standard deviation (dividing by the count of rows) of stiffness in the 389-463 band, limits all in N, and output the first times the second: 235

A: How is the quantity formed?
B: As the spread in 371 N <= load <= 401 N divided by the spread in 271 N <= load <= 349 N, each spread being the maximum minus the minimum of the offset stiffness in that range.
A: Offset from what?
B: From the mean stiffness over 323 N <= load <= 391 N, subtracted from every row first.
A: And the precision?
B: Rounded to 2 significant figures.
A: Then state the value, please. 0.60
